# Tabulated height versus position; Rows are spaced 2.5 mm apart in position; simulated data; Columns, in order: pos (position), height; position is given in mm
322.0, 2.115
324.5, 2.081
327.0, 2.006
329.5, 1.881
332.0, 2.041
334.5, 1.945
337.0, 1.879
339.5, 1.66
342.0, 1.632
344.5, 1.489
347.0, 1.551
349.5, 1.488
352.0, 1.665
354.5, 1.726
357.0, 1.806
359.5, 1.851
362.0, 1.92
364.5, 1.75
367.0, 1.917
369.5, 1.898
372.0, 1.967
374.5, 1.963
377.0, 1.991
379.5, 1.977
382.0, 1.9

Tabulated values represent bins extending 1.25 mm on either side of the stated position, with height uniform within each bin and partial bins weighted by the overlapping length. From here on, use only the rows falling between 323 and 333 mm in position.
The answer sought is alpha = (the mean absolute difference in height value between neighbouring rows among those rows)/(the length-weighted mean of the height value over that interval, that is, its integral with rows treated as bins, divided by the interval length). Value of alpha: 0.060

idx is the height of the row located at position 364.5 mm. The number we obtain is 1.75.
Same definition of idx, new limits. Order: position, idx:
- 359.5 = 1.851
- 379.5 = 1.977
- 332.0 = 2.041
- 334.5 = 1.945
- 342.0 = 1.632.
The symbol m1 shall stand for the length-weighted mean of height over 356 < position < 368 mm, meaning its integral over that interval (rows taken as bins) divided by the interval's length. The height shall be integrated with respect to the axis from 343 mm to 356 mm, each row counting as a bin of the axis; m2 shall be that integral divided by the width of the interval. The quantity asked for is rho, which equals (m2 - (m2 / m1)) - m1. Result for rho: -1.12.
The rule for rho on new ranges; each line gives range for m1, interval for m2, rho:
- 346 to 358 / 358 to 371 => -0.91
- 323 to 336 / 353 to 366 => -1.09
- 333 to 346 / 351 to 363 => -0.97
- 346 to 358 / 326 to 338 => -0.88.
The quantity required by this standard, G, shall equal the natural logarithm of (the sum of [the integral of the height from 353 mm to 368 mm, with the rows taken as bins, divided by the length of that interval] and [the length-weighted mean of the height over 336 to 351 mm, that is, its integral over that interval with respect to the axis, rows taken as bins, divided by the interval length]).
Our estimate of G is 1.23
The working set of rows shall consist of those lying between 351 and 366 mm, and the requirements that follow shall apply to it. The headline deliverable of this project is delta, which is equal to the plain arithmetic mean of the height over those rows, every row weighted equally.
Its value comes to 1.79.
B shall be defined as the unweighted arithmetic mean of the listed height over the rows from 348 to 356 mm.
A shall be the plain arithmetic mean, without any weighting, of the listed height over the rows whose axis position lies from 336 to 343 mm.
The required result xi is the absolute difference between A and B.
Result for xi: 0.10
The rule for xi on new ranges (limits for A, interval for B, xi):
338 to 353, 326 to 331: 0.36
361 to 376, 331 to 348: 0.16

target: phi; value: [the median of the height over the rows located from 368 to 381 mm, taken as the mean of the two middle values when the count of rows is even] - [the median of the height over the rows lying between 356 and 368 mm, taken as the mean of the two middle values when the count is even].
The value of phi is 0.12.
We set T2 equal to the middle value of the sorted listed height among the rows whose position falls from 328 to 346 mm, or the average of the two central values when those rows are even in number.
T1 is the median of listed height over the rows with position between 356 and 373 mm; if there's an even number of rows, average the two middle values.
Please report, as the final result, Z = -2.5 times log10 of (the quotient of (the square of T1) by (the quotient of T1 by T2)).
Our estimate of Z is -1.38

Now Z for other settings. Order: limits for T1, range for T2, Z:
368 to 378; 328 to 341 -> -1.42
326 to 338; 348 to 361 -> -1.31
